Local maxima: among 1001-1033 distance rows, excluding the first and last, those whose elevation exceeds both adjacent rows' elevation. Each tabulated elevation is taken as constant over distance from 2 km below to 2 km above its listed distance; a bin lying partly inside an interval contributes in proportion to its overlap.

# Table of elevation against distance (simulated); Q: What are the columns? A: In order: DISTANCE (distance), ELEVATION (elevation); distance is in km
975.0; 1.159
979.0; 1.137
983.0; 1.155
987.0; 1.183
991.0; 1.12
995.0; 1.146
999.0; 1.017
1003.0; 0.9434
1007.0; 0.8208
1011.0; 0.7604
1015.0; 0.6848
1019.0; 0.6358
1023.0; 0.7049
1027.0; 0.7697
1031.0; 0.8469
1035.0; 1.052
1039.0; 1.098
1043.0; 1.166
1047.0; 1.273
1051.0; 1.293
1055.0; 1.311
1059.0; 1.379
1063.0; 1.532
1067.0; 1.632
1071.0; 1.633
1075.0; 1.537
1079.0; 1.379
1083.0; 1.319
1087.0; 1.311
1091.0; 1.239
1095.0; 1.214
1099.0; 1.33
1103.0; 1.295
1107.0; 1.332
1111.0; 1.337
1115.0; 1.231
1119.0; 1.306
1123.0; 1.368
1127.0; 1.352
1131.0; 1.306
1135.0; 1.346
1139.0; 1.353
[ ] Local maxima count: 0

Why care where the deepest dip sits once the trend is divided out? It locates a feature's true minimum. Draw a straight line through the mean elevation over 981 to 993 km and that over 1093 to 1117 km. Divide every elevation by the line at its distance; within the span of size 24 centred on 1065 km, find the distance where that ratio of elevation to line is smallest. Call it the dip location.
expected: 1055.0 km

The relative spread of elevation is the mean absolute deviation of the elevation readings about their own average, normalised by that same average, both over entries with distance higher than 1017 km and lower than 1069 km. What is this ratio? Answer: 0.23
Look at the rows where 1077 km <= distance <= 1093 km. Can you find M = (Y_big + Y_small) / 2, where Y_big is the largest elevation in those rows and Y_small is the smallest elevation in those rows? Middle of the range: 1.31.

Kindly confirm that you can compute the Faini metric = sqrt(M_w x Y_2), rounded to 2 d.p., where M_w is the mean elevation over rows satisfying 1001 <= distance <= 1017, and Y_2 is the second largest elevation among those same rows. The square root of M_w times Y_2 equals 0.81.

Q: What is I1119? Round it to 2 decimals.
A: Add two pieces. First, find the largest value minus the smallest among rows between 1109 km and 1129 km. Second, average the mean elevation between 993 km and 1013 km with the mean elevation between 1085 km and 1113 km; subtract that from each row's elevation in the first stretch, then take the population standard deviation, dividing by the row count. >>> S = 0.19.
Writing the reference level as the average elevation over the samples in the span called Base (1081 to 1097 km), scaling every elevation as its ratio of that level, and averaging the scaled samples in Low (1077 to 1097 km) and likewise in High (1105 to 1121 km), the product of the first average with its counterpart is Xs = 1.04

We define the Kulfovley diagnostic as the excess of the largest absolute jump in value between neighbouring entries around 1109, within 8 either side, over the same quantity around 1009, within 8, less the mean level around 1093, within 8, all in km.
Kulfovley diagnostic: -1.3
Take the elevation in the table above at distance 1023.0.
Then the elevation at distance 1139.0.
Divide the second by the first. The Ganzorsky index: 1.9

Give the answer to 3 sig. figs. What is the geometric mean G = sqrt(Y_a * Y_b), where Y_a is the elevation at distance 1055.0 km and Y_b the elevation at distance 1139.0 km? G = 1.33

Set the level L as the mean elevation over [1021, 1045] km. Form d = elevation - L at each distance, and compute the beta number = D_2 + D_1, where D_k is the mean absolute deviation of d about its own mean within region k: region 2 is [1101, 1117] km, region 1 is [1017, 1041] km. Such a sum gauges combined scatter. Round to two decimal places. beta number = 0.18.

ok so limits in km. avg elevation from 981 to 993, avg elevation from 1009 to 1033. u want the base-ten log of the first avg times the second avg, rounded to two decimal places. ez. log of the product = -0.07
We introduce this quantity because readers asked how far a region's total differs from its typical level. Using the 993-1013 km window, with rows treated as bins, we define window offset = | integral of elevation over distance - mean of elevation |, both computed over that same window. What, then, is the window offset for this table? 18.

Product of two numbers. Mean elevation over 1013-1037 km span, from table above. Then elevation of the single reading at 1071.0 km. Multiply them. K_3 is 1.3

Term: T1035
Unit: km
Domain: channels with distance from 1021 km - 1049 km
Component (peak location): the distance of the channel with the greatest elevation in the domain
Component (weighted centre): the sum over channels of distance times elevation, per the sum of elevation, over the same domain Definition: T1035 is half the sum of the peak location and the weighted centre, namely 1041.8 km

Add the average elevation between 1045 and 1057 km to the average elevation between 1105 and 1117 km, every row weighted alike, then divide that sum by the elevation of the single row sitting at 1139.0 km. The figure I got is 1.9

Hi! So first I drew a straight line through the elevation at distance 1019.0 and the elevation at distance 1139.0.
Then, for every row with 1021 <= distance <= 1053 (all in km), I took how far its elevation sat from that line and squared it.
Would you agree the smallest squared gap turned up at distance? 1023.0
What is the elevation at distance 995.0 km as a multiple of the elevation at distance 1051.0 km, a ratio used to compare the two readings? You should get 0.89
